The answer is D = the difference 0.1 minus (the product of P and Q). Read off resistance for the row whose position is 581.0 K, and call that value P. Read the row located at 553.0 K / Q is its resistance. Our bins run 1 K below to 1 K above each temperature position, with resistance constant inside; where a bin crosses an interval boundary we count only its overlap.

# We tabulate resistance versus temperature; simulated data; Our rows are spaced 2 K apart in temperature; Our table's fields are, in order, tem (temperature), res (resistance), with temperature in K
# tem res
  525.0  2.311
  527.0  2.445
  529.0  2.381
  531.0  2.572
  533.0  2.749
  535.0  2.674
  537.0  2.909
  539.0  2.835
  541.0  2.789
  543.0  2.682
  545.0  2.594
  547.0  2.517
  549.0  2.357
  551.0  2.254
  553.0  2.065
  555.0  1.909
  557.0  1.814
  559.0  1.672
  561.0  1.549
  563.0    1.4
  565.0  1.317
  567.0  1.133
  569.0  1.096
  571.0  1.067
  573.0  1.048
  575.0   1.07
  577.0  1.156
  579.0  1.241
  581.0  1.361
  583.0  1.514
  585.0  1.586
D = -2.7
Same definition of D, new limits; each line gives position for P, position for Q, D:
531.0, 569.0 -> -2.7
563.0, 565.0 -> -1.7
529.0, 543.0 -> -6.3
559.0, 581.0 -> -2.2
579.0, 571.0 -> -1.2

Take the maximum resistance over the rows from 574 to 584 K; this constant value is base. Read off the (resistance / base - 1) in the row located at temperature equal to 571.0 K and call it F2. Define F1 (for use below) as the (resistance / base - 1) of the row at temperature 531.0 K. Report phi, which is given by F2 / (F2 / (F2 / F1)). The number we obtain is -0.4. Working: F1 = 0.70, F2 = -0.3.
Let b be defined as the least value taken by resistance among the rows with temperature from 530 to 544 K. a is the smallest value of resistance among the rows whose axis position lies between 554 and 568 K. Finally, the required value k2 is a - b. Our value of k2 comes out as -1.4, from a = 1.133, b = 2.572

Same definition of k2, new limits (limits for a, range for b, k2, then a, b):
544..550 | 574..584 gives 1.3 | 2.357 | 1.07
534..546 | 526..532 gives 0.2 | 2.594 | 2.381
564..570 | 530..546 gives -1.5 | 1.096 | 2.572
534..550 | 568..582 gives 1.3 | 2.357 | 1.048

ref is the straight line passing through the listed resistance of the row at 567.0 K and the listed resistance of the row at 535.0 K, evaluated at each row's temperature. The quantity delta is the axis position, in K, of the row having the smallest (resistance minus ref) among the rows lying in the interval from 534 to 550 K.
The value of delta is 535.0 K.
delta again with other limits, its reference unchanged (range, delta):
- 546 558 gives 555.0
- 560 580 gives 567.0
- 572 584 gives 573.0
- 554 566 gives 563.0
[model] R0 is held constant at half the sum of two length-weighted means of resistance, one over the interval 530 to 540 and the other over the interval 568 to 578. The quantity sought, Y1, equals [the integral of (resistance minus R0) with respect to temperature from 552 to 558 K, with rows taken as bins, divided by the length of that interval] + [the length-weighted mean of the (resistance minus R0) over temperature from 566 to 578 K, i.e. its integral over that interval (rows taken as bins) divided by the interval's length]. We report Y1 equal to -0.8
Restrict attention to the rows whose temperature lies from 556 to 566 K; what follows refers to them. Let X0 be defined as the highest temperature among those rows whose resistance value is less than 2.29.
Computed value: 565.0 K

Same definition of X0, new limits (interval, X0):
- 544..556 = 555.0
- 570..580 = 579.0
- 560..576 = 575.0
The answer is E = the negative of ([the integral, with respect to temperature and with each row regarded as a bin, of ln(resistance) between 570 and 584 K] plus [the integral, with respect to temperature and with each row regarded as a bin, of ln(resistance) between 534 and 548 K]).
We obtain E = -16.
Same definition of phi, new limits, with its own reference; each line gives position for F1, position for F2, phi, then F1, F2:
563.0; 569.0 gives 3.7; -0.08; -0.3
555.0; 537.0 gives 3.5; 0.26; 0.9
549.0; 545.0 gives 1.3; 0.56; 0.7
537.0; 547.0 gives 0.7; 0.92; 0.7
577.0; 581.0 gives 0.4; -0.24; -0.1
